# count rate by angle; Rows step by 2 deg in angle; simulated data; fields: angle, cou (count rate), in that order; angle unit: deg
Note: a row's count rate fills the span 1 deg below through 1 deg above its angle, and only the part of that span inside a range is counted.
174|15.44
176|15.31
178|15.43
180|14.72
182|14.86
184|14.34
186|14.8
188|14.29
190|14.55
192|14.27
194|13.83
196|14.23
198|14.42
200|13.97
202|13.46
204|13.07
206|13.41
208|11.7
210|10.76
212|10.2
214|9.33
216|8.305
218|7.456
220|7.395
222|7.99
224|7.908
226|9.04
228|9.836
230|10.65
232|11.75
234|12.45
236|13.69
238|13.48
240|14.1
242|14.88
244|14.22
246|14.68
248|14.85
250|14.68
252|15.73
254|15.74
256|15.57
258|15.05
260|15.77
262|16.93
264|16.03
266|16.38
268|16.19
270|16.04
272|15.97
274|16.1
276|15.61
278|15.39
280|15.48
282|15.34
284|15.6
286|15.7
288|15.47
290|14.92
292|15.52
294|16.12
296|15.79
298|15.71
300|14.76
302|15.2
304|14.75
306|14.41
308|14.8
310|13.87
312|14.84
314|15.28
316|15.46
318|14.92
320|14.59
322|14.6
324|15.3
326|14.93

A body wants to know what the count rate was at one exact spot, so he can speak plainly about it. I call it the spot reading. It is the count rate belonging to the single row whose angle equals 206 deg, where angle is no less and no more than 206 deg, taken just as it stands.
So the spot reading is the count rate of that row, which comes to 13.41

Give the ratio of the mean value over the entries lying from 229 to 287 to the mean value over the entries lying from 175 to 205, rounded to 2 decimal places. 1.04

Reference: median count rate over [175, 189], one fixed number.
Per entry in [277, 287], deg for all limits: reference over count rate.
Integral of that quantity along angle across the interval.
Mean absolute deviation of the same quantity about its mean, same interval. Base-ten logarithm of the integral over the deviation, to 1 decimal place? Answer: 3.1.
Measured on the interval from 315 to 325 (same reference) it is 2.7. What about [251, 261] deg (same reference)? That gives 2.9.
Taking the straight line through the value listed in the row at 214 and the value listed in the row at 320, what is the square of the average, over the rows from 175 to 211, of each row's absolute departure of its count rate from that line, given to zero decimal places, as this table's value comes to 32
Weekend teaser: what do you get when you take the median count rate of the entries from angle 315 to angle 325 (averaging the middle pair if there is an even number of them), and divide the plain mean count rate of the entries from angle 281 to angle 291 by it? 1.0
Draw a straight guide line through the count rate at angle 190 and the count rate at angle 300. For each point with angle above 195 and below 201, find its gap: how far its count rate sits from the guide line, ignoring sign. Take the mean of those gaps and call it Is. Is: 0.4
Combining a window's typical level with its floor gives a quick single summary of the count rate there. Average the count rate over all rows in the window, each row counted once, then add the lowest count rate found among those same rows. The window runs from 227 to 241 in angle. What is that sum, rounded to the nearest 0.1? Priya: 22.1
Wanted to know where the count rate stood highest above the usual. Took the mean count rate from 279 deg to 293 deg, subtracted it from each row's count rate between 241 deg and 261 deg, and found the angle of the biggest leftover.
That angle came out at 260 deg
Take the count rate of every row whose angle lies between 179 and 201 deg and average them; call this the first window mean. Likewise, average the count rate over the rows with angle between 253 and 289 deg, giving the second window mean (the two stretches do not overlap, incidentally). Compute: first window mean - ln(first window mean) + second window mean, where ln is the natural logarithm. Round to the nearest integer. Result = 28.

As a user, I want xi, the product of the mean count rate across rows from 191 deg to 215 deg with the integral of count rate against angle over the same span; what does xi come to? 3884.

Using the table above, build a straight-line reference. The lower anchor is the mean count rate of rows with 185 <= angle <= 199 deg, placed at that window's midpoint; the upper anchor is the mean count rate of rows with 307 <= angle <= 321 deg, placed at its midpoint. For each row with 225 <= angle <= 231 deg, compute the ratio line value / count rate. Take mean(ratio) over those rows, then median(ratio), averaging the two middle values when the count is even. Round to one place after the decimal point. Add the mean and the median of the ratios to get 3.0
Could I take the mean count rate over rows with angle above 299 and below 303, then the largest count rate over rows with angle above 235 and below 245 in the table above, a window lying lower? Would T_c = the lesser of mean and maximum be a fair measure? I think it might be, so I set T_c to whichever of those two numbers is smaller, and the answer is 14.9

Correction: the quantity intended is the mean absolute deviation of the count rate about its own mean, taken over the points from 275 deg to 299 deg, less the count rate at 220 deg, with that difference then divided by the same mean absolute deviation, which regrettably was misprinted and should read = -36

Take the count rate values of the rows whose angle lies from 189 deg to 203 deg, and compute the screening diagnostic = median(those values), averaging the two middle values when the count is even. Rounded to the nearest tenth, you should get 14.2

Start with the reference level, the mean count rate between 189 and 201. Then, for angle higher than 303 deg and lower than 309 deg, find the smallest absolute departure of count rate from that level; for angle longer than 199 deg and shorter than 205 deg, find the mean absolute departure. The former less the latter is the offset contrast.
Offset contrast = -0.5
